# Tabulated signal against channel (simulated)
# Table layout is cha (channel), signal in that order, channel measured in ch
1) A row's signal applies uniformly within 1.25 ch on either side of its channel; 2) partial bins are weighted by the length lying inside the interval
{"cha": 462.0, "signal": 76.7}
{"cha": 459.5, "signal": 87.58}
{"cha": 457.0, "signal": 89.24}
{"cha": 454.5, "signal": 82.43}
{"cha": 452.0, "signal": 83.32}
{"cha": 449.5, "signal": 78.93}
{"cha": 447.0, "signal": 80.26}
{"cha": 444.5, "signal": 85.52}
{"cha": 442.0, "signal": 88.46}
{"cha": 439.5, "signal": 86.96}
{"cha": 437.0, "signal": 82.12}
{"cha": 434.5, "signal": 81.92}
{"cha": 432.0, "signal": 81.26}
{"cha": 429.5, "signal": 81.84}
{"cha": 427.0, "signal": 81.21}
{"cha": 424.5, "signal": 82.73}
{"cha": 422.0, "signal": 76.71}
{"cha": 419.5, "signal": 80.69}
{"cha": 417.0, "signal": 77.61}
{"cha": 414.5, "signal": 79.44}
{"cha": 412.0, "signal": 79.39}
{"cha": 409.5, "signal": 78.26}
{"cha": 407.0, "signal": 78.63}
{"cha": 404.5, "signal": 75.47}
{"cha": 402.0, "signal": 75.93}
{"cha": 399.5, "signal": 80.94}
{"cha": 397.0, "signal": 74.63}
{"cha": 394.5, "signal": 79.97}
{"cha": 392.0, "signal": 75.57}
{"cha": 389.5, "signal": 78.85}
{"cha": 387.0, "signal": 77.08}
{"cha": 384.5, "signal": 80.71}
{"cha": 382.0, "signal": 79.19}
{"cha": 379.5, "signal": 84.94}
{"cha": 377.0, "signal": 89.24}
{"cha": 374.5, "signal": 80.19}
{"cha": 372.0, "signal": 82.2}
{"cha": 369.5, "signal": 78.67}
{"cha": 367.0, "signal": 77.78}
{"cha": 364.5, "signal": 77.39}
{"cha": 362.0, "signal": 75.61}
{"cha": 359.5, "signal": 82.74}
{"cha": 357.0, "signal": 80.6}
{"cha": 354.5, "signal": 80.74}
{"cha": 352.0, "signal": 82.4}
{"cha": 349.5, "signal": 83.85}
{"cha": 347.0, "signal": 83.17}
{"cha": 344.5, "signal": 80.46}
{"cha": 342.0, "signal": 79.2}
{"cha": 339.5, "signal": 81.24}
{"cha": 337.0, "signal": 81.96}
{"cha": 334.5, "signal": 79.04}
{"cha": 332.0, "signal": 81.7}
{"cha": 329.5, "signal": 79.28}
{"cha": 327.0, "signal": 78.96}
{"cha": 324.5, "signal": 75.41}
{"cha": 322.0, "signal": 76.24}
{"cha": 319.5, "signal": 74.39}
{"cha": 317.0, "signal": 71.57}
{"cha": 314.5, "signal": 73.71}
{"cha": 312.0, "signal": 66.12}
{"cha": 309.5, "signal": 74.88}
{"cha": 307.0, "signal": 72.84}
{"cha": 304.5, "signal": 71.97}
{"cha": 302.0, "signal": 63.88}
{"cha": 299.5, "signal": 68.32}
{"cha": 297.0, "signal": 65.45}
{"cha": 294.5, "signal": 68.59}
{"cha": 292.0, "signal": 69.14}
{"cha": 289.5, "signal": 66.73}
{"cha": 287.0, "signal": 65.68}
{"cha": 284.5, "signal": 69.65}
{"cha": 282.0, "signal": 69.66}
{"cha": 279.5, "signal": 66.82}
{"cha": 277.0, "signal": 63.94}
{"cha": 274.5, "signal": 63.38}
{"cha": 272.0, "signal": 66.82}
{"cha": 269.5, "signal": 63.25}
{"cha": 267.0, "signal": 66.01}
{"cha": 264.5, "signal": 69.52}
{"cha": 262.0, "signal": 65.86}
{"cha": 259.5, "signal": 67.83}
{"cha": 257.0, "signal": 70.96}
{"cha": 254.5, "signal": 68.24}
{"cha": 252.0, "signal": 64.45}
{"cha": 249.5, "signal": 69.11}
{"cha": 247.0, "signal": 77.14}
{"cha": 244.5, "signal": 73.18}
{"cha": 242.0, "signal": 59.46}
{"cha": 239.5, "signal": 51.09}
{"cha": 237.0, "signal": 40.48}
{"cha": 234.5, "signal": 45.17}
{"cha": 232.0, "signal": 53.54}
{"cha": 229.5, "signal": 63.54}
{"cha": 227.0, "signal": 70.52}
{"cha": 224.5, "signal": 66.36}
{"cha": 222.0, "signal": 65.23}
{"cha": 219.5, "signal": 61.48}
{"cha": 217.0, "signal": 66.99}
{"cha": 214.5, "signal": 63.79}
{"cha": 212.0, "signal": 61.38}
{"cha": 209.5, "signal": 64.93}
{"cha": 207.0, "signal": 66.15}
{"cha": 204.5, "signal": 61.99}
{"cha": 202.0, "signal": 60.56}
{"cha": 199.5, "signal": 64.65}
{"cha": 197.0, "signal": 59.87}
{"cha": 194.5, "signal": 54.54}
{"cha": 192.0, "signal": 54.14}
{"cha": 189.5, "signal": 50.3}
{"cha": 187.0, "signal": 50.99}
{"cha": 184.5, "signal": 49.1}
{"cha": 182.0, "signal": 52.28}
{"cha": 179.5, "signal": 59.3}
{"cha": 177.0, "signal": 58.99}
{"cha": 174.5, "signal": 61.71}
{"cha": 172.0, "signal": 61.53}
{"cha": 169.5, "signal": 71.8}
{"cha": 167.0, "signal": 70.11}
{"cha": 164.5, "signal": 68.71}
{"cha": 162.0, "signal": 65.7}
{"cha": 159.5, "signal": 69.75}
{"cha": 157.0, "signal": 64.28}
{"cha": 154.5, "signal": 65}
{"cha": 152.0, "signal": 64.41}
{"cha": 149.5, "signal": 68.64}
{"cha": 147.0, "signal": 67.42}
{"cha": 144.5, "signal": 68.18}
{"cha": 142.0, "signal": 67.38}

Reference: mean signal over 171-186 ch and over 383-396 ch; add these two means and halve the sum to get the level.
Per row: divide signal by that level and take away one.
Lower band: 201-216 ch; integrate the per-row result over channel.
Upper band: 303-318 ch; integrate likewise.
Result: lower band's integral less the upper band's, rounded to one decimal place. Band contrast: -1.9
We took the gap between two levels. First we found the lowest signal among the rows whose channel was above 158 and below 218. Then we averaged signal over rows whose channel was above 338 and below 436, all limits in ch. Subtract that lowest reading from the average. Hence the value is 31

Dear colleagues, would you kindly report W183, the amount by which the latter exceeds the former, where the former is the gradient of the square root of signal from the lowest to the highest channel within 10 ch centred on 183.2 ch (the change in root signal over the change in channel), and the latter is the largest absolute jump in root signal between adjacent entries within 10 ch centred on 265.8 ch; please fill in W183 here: 0.30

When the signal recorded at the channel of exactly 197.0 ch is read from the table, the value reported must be 59.87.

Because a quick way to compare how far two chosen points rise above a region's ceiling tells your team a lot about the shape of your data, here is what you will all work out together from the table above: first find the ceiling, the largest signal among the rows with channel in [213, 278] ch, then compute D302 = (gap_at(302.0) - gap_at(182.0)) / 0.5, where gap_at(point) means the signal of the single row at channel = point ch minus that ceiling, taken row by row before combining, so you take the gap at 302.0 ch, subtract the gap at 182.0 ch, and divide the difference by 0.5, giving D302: 23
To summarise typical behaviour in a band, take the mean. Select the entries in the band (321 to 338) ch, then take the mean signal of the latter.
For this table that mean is 79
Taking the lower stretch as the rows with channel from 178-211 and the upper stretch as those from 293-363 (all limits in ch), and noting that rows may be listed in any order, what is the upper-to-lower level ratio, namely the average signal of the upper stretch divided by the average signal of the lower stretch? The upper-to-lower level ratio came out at 1.32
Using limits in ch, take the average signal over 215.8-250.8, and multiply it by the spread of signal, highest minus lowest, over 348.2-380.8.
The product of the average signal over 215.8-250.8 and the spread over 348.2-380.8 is 840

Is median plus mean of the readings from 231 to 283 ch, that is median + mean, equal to 130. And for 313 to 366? 158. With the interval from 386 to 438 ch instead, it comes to 158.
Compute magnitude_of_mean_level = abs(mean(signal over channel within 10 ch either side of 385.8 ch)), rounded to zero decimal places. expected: 81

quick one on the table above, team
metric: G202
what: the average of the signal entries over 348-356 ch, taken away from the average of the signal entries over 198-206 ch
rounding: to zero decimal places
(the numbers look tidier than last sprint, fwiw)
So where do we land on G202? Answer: -20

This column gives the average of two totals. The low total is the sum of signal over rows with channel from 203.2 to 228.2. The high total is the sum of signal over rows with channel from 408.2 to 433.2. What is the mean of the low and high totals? 724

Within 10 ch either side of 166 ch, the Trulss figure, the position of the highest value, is 169.5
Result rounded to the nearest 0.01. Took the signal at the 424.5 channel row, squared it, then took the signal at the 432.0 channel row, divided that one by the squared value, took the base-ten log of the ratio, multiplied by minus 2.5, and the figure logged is 4.81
